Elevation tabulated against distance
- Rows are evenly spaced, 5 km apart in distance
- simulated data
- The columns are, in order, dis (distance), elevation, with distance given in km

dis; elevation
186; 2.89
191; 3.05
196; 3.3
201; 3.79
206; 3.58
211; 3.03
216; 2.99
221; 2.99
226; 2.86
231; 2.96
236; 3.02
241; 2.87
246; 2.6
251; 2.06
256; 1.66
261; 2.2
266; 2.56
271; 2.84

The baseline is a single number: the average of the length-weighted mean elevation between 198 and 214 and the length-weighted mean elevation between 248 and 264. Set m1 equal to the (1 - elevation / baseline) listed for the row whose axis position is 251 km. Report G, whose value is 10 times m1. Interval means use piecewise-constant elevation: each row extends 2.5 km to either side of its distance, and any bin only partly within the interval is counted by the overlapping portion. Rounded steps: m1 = 0.25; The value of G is 2.5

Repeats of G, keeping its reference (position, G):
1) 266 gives 0.6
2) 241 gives -0.5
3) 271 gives -0.4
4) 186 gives -0.6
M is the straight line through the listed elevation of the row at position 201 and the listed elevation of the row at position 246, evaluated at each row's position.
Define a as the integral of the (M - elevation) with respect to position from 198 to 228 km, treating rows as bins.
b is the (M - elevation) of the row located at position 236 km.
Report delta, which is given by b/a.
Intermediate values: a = 8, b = -0.2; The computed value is 0.0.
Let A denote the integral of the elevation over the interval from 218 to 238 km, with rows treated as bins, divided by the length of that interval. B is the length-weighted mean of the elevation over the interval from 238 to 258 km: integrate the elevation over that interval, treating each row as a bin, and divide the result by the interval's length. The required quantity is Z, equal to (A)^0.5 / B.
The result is 0.74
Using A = 3.0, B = 2.3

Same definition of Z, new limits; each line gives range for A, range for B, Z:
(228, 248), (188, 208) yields 0.50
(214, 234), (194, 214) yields 0.50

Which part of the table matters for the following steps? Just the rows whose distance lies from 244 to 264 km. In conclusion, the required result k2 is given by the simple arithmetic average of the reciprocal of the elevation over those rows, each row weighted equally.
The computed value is 0.48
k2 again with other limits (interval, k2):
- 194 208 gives 0.28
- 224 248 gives 0.35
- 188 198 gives 0.32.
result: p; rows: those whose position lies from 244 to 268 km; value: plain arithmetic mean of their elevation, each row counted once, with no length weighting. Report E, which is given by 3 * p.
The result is 6.6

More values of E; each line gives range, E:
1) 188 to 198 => 9.5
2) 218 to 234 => 8.8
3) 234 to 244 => 8.8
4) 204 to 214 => 9.9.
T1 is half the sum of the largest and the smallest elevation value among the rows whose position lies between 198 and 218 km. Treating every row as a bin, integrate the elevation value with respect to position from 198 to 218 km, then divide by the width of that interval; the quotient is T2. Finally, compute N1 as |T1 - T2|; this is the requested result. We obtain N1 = 0.035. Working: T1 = 3.39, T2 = 3.4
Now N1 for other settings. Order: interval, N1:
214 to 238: 0.022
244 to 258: 0.025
